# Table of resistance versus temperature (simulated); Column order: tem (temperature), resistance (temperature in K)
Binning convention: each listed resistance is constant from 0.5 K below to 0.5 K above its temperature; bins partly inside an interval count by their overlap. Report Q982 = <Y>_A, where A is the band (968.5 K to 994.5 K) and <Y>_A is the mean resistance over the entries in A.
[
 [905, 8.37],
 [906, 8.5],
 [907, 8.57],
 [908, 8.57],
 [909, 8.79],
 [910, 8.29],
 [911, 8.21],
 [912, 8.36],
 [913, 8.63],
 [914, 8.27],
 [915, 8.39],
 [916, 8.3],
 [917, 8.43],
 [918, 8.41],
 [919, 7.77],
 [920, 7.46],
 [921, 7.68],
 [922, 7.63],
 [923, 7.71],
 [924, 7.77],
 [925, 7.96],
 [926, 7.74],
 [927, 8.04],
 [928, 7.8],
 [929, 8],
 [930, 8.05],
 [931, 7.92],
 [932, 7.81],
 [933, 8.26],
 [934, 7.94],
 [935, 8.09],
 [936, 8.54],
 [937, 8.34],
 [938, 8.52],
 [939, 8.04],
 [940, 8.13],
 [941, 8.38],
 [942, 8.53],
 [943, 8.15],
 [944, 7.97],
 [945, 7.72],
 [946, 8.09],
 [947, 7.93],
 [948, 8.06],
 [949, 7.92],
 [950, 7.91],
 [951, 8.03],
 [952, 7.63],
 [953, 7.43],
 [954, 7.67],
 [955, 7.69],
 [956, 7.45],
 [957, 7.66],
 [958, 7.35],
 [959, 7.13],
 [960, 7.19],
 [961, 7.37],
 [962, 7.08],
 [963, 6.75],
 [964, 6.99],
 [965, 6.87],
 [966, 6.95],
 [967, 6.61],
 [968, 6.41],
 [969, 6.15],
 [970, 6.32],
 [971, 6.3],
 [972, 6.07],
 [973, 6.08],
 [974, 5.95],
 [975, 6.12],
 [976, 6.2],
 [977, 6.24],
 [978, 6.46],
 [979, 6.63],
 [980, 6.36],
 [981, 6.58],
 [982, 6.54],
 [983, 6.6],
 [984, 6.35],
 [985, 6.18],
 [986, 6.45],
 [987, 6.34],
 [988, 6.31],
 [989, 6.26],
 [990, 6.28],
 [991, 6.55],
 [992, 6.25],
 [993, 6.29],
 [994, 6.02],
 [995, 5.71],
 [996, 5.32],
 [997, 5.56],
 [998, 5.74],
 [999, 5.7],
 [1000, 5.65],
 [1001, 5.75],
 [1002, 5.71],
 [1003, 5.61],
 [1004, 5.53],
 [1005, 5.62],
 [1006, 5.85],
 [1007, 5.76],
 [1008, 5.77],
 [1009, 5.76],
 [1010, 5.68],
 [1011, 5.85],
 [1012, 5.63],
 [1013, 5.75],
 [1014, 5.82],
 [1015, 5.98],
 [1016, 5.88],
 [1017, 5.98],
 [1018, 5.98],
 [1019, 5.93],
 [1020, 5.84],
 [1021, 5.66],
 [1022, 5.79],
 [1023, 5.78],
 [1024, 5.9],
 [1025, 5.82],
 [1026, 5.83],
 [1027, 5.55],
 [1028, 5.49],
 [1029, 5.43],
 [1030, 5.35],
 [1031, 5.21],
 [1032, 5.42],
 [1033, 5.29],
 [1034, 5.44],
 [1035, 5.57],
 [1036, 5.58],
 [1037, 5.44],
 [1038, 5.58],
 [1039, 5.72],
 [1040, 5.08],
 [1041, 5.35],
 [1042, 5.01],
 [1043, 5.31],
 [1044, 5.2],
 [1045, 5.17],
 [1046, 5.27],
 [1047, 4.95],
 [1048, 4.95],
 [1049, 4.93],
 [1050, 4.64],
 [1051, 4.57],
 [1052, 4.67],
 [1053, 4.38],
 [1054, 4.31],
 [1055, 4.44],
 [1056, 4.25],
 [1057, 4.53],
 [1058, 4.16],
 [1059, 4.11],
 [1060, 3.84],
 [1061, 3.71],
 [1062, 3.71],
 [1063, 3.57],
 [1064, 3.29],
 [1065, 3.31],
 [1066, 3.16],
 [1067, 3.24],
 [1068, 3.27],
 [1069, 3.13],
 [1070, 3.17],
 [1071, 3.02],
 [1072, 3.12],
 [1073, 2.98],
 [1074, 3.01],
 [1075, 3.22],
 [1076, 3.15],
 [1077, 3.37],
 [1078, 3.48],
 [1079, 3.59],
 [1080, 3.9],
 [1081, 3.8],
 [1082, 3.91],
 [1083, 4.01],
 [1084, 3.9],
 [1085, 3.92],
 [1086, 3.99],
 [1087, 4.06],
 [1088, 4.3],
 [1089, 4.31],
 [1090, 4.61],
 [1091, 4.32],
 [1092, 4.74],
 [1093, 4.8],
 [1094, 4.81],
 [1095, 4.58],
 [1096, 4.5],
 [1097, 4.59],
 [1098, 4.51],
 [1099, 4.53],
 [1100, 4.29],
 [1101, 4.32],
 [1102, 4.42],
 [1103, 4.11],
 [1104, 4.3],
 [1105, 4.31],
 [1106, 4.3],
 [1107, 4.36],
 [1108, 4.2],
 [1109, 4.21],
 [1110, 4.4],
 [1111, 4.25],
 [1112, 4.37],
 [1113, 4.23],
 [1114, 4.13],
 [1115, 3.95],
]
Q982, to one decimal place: 6.3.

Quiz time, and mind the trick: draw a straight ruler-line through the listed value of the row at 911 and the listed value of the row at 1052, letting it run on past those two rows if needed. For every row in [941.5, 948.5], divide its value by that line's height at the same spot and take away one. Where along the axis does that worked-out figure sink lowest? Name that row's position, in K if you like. 945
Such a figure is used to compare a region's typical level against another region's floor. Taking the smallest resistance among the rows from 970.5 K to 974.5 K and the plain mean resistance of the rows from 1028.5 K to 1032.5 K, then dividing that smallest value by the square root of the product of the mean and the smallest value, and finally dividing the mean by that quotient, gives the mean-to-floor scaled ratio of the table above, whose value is 5.08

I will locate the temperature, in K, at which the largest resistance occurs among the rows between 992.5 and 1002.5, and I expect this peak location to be 993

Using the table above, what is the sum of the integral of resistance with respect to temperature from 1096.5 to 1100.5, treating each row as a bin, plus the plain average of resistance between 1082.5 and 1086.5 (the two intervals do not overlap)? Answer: 21.9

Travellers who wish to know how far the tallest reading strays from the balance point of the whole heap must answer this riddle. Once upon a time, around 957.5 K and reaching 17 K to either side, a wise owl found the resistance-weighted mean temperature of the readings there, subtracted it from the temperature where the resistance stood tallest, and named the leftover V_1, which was -14.6 K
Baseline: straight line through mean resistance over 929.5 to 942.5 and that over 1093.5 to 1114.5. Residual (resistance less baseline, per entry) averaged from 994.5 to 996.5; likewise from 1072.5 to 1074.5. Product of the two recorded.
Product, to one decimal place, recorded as 2.7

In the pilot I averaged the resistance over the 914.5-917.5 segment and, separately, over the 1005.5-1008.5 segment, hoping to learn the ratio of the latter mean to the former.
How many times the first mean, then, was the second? 0.69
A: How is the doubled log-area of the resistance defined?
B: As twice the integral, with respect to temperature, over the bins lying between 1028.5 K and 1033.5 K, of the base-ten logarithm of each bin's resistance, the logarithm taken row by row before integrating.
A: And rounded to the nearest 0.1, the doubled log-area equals 7.3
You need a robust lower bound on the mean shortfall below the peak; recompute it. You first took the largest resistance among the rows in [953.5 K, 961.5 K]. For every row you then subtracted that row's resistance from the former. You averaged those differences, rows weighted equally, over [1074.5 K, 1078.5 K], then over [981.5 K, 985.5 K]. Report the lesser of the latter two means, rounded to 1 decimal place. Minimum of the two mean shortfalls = 1.3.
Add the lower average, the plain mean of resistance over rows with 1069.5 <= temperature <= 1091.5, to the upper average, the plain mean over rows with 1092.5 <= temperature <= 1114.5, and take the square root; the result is 2.8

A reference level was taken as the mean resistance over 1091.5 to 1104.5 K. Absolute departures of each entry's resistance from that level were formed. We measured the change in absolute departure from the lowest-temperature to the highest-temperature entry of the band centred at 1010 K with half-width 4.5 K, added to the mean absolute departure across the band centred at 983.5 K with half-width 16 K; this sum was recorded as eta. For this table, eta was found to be 1.7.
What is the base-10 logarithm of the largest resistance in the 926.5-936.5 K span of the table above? 0.93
